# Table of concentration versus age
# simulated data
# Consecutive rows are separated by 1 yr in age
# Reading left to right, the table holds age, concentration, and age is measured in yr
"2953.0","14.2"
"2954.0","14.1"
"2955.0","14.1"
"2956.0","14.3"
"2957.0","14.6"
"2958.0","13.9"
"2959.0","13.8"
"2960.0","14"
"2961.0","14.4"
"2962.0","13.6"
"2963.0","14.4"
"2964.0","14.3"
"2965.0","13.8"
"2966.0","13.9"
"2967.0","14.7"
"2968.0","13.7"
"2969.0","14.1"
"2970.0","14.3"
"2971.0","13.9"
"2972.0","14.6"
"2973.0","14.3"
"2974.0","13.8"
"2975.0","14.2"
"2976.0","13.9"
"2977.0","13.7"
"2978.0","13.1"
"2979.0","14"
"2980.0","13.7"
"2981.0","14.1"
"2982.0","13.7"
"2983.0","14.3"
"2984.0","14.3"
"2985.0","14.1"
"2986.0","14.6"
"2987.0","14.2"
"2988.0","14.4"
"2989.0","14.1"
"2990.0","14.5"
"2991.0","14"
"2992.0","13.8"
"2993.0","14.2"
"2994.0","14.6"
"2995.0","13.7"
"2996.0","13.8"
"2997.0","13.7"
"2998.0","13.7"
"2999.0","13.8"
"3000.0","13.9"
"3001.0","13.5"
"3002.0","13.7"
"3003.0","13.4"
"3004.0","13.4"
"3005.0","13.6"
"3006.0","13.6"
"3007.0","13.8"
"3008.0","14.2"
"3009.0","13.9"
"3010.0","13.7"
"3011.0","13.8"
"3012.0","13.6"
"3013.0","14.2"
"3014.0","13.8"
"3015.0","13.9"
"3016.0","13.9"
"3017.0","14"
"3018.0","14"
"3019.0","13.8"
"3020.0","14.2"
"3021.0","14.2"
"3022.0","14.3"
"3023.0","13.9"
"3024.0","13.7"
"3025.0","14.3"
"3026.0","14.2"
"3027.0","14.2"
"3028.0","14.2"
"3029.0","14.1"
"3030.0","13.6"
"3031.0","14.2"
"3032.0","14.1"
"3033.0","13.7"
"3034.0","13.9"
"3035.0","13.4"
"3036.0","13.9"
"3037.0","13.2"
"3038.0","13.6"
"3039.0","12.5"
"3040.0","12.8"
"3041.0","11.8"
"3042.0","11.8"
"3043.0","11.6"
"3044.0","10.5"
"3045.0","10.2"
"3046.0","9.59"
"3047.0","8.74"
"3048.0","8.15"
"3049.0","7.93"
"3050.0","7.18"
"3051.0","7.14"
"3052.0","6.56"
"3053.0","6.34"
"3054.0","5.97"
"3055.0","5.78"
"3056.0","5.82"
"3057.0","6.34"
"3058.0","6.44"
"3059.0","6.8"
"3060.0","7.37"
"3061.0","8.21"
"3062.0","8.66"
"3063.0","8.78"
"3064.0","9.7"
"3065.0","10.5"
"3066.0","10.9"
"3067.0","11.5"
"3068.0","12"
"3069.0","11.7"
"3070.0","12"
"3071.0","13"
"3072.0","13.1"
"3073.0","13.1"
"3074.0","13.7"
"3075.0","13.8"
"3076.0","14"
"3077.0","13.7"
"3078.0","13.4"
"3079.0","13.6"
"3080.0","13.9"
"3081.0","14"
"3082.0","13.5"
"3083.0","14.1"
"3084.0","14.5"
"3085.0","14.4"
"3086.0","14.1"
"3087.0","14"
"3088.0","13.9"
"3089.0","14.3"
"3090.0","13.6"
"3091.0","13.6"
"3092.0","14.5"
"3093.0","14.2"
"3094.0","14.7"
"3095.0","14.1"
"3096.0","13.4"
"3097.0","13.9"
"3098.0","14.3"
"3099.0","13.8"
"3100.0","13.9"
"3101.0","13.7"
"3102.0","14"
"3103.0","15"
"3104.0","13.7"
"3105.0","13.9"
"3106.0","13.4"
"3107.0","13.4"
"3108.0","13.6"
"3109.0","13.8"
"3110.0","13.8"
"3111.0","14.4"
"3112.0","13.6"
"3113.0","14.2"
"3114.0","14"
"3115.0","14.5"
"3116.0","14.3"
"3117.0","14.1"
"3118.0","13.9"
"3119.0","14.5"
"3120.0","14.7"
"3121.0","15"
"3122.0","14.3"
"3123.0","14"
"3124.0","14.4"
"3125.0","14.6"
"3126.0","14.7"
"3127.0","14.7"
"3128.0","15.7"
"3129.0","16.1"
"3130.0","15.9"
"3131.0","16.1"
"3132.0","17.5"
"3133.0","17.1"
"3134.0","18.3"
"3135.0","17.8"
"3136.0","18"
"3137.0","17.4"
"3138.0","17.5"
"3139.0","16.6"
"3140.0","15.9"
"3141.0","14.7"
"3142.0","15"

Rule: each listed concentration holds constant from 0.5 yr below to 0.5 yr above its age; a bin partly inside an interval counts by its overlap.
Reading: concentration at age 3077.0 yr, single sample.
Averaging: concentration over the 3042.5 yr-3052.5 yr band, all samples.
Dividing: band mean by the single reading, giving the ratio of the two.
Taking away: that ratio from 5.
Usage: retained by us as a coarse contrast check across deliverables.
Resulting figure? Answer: 4.36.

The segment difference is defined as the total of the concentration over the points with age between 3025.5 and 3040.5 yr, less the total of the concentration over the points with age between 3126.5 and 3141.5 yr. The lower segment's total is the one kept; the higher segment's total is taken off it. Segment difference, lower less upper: -44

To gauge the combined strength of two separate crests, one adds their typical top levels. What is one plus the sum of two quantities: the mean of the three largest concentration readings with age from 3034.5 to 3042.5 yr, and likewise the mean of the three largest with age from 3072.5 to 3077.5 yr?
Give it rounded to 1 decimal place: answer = 28.5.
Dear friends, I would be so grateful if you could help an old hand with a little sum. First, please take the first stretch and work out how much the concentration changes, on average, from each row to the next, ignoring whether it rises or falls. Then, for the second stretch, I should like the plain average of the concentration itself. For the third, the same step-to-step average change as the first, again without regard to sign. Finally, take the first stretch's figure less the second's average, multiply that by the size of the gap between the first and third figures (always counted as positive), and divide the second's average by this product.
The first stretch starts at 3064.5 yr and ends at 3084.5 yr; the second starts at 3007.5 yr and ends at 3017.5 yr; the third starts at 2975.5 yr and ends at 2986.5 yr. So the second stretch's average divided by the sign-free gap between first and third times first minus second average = -20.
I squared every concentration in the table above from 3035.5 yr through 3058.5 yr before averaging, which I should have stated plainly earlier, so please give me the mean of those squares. 94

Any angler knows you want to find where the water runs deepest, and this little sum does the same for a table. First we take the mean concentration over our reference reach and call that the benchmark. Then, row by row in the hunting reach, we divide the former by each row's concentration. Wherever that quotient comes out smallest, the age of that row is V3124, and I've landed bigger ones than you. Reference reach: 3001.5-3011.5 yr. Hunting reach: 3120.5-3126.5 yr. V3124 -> 3121.0 yr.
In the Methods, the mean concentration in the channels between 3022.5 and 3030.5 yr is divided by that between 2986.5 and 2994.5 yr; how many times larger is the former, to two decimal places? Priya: 0.99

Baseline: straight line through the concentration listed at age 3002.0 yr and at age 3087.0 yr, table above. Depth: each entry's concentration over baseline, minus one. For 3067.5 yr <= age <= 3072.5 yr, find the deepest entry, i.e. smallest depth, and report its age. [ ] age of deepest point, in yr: 3069.0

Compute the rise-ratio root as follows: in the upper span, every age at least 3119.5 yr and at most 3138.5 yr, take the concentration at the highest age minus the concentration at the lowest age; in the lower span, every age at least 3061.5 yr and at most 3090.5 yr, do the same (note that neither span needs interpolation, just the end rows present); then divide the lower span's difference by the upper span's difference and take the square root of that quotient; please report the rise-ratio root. 1.3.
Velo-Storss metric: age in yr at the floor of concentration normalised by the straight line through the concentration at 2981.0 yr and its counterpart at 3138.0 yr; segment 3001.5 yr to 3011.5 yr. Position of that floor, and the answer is 3004.0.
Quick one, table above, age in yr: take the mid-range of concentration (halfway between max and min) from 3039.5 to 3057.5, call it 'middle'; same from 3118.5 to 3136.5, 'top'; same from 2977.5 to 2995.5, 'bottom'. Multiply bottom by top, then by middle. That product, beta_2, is 2078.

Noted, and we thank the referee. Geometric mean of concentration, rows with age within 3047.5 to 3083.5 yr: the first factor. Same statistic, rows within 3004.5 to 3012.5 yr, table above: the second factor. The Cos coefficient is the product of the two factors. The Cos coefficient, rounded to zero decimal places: 134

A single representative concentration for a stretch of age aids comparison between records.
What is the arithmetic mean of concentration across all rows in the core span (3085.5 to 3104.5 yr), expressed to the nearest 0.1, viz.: 14.0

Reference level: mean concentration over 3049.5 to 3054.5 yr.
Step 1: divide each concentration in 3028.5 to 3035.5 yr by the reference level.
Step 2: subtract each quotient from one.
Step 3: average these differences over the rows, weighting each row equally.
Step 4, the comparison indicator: -1.09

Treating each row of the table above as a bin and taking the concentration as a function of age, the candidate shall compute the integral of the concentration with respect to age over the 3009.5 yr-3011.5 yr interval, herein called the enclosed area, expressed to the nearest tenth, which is 27.5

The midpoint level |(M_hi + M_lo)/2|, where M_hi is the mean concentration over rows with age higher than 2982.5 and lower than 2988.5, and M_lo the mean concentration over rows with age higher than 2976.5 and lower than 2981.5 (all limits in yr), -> 14.0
